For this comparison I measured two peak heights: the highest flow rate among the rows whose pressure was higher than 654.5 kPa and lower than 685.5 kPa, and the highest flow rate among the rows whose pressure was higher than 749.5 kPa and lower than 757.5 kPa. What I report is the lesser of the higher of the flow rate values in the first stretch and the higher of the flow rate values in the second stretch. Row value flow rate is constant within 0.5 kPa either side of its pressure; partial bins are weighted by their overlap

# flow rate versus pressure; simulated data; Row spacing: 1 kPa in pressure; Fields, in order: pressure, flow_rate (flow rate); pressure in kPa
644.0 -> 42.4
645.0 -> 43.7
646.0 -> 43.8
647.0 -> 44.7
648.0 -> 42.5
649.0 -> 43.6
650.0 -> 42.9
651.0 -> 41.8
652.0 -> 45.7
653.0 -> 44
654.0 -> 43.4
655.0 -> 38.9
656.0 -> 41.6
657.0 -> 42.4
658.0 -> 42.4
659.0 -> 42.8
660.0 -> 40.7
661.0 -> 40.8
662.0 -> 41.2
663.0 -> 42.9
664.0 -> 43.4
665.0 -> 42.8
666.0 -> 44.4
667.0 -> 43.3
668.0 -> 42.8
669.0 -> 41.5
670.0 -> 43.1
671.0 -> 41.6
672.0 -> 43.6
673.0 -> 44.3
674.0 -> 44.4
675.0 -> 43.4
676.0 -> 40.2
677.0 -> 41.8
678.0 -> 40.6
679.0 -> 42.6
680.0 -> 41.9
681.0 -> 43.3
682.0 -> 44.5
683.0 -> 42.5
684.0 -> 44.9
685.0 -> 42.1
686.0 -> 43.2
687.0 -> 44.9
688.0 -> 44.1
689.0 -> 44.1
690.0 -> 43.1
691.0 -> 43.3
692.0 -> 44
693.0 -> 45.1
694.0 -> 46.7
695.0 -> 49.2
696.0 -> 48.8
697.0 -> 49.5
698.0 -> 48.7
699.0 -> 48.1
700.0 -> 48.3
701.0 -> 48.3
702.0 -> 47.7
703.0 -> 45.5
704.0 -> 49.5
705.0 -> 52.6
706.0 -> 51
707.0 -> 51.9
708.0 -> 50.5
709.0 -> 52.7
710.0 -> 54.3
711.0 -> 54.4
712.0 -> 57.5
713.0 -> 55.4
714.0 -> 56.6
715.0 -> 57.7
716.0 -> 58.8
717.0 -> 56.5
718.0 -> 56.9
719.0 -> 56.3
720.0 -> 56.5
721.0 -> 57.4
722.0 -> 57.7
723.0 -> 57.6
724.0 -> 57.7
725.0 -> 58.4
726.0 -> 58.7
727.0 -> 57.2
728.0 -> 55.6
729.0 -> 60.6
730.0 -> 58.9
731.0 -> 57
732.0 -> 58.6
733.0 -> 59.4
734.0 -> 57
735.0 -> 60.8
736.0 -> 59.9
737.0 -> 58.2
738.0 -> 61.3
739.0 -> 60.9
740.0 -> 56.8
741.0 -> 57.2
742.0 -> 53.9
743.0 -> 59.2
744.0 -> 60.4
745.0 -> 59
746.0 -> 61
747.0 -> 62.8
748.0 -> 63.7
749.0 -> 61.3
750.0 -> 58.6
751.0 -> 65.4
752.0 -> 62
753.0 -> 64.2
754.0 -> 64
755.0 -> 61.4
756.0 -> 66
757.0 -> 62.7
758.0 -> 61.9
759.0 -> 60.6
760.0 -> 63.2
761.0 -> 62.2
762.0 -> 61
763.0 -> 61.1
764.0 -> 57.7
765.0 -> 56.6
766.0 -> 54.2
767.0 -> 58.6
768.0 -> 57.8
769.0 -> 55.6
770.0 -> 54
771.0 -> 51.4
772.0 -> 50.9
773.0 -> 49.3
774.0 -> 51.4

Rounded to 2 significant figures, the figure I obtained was 45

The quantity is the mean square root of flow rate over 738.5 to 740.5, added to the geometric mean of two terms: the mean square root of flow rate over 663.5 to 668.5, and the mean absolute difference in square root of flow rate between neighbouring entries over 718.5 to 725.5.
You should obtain 8.08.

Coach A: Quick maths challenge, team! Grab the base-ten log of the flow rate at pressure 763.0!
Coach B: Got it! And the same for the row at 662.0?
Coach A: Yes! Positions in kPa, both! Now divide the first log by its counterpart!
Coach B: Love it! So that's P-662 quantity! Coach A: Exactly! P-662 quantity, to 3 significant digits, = 1.11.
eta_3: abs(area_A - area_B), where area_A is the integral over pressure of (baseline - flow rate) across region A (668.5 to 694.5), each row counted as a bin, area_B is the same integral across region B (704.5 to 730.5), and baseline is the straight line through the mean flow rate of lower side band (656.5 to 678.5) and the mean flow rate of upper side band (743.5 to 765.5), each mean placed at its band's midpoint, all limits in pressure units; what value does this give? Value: 128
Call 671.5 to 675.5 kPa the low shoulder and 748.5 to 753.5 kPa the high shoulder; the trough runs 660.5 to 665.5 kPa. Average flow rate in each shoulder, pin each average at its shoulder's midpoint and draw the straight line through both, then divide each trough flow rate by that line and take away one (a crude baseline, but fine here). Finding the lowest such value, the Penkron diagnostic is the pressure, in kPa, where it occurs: 661.0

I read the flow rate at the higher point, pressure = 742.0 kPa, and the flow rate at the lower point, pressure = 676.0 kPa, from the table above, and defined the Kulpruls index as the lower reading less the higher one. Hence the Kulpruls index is -14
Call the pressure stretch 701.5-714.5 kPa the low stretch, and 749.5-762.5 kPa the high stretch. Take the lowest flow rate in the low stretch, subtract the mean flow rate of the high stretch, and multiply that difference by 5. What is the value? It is -85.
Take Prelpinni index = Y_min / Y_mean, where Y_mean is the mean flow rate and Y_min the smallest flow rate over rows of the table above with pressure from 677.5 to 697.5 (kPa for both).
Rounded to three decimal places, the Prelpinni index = 0.914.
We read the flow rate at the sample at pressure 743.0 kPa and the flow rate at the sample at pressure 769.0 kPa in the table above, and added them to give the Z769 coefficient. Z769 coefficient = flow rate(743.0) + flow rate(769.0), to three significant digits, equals 115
